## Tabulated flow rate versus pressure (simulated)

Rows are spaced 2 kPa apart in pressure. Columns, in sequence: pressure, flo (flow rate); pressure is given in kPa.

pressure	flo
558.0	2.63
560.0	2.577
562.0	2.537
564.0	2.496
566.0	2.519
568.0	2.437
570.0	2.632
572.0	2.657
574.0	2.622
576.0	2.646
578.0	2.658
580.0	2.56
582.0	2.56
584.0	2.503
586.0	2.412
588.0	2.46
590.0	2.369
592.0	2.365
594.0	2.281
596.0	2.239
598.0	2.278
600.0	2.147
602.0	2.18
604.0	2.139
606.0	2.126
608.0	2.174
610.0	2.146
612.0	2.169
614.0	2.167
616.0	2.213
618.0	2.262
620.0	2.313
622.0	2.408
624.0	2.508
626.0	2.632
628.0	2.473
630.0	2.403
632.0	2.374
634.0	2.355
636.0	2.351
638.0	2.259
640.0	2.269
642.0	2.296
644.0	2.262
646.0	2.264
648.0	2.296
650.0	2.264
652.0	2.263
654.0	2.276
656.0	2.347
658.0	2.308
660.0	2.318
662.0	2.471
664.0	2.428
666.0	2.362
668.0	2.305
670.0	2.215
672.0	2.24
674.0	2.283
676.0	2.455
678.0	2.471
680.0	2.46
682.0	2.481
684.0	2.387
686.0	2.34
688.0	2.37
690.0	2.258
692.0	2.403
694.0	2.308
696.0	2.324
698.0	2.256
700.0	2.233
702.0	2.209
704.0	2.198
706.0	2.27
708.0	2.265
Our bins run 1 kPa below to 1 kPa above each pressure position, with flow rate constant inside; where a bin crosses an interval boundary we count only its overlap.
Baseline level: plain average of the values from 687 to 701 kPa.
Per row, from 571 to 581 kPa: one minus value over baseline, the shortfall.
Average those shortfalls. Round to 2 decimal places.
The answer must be -0.14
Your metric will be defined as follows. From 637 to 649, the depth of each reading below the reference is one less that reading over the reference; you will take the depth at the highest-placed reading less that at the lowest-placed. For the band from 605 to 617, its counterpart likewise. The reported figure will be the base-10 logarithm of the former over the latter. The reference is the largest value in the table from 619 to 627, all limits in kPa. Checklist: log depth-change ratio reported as -0.37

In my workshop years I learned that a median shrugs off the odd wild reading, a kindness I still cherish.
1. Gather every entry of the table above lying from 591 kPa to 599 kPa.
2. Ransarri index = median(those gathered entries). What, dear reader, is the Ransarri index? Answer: 2.28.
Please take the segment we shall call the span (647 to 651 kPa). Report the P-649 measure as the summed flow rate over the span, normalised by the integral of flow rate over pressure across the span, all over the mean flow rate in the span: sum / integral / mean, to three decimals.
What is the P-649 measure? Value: 0.219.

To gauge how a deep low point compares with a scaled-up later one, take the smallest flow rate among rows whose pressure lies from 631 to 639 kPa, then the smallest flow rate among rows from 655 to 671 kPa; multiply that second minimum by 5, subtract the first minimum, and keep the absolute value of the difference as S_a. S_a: 8.8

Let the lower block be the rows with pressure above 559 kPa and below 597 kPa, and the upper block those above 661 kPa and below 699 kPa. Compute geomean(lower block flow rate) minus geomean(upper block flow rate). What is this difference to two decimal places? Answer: 0.14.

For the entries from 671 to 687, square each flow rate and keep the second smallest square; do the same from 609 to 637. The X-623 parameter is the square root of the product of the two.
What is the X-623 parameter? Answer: 4.95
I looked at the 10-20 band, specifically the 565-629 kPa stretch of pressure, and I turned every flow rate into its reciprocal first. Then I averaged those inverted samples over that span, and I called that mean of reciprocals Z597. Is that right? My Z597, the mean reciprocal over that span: 0.422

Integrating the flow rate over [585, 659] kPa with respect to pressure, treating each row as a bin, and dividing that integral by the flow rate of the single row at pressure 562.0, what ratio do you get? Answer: 67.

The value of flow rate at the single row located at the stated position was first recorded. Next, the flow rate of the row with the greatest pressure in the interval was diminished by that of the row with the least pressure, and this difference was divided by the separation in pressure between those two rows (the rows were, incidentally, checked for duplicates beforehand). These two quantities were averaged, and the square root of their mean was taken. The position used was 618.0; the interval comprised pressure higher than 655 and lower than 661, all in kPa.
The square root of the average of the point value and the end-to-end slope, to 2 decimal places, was 1.06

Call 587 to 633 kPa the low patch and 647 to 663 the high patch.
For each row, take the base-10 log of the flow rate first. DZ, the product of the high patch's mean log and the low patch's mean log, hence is 0.132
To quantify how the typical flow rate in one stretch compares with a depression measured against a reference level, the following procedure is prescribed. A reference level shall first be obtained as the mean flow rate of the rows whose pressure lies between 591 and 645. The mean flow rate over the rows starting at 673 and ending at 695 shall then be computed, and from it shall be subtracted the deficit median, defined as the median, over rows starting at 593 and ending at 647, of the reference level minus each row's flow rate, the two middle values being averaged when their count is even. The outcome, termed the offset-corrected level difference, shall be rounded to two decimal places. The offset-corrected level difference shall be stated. 2.36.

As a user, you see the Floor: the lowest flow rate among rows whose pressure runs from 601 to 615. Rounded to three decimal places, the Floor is 2.126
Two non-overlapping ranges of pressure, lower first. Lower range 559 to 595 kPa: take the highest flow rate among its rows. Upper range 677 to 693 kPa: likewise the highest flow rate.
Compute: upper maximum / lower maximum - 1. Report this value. -0.067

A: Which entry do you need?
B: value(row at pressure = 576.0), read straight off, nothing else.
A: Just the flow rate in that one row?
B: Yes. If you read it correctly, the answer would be 2.646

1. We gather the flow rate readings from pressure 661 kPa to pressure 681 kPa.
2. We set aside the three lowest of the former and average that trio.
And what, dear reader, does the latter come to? 2.25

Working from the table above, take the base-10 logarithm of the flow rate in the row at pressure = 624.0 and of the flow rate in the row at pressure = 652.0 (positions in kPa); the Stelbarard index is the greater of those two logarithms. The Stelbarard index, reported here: 0.399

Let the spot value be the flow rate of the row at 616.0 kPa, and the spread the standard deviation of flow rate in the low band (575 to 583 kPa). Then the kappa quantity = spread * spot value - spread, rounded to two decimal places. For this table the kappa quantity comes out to 0.06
